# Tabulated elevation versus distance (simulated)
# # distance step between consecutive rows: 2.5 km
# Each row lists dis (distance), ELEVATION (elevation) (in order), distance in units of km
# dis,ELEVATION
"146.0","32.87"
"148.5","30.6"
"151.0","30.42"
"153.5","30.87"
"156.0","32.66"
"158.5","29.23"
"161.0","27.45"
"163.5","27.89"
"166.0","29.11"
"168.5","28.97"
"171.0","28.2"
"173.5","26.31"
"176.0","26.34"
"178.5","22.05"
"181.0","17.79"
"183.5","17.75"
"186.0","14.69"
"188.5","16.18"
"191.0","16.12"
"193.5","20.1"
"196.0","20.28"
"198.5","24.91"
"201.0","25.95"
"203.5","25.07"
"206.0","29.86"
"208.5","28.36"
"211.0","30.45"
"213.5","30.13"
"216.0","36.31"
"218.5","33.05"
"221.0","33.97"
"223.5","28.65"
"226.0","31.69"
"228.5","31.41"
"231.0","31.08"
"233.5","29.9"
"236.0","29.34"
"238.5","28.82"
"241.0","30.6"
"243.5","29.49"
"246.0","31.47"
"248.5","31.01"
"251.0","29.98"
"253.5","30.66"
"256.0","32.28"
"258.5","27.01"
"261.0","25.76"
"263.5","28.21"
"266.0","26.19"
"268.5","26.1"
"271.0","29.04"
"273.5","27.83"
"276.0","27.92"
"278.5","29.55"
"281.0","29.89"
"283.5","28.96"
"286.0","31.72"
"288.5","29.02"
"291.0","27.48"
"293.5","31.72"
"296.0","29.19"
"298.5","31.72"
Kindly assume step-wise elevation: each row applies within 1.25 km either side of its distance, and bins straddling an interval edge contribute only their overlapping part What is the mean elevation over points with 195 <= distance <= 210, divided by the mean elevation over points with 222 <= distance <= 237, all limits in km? 0.85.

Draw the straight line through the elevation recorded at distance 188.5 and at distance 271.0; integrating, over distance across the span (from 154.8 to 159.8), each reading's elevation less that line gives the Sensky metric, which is 98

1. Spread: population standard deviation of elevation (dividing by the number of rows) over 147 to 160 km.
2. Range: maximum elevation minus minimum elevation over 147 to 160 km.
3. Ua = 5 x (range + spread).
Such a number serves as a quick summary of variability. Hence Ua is 23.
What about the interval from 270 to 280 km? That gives 12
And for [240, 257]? 18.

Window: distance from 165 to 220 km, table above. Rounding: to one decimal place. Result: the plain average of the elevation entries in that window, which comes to 24.9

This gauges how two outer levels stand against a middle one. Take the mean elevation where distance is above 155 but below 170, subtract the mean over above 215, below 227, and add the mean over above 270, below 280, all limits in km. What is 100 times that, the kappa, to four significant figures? 2507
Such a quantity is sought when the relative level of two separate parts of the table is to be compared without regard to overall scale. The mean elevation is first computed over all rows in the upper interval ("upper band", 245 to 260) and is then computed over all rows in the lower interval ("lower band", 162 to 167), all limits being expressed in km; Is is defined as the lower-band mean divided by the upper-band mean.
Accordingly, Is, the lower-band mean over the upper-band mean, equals 0.94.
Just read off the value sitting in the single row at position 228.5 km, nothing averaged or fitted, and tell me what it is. 31.41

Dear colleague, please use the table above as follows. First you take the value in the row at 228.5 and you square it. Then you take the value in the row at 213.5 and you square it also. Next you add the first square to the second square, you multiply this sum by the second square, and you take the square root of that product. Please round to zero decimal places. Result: 1311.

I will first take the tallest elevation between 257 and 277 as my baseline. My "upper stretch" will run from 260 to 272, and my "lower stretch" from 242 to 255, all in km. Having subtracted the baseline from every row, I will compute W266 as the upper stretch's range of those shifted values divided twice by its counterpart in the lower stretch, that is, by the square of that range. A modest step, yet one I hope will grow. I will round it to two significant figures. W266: 0.84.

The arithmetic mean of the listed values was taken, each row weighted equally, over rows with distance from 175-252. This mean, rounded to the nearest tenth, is 26.9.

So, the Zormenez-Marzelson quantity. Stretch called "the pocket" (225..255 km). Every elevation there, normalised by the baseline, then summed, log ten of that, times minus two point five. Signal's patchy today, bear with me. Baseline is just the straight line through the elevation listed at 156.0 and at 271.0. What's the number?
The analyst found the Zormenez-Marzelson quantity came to -2.71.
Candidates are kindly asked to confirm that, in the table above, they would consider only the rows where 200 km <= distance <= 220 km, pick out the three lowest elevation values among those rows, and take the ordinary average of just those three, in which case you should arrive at 26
